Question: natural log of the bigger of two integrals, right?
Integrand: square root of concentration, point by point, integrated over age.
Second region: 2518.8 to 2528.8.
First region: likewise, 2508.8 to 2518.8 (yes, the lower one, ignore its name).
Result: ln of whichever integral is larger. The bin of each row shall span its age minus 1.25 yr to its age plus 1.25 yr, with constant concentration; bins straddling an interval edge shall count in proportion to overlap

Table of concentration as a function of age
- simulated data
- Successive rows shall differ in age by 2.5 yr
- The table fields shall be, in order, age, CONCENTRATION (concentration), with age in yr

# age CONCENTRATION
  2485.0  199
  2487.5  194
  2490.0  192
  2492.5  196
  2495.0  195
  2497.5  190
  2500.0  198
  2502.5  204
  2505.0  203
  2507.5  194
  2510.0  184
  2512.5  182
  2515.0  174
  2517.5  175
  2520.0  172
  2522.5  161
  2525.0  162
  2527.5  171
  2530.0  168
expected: 4.90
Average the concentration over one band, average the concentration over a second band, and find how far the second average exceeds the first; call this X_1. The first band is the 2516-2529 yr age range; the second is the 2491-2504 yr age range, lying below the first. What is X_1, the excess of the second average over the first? 28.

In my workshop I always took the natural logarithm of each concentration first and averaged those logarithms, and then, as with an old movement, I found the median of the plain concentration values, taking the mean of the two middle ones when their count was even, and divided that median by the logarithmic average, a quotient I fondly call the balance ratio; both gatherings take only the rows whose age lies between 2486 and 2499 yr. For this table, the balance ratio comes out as 36.8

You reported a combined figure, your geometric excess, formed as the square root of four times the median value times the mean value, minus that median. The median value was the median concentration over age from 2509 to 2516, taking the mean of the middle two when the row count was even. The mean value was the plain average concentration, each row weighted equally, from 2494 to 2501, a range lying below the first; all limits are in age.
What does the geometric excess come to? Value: 194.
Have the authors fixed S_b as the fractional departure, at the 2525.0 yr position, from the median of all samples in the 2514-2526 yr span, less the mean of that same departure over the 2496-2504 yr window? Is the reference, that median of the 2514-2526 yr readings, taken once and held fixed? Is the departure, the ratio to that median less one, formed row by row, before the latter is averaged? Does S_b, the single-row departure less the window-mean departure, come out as -0.21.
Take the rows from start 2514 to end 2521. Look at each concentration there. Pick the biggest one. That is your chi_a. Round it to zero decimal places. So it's 175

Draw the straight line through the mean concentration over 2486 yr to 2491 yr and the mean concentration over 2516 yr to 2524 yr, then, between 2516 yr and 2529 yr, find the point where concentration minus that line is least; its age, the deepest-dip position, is 2522.5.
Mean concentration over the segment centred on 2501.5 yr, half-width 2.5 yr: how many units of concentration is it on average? 201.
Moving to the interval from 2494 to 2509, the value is 197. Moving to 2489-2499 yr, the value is 193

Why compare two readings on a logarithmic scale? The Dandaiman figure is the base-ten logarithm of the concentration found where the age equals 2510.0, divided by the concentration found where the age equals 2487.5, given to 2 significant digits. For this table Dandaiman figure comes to -0.023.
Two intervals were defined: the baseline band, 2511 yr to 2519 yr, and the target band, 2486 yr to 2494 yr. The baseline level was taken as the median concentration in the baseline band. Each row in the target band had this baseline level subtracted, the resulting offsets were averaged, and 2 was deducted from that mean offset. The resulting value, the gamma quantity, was 17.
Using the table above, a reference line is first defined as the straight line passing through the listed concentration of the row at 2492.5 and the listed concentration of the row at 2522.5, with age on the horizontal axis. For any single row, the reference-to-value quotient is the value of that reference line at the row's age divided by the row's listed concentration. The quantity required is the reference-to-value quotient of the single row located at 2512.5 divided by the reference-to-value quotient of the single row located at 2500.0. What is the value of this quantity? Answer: 1.003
